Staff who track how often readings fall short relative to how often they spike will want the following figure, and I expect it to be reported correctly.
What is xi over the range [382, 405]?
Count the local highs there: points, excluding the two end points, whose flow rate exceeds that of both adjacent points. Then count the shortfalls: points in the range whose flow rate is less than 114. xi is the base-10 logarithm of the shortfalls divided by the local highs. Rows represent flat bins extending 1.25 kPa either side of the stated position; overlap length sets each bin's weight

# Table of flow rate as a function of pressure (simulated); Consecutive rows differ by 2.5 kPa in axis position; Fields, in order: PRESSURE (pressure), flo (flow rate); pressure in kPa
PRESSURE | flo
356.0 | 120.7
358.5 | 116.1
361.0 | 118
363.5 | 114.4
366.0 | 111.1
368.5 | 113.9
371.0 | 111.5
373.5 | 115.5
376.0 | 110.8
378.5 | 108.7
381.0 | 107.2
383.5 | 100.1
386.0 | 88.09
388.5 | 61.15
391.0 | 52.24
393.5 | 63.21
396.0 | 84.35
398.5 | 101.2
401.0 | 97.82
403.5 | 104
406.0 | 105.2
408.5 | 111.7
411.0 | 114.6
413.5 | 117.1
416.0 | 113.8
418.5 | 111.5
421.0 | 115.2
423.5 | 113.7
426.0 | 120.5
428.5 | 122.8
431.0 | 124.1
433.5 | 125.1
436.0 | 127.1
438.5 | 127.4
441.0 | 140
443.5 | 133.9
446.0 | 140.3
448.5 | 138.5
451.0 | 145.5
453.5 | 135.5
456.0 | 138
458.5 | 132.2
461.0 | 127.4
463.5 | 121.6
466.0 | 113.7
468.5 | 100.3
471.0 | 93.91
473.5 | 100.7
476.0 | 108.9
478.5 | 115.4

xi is 1.0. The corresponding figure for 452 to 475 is 0.6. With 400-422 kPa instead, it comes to 0.8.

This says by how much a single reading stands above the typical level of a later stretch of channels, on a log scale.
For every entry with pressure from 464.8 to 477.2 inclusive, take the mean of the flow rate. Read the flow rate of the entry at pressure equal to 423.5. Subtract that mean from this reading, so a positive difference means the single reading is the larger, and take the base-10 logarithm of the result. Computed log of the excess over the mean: 1.01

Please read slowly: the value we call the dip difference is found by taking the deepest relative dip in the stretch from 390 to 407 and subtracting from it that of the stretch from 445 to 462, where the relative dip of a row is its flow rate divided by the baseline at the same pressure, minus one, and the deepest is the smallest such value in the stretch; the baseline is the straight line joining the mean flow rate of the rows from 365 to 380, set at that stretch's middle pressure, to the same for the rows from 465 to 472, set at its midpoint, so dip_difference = -0.8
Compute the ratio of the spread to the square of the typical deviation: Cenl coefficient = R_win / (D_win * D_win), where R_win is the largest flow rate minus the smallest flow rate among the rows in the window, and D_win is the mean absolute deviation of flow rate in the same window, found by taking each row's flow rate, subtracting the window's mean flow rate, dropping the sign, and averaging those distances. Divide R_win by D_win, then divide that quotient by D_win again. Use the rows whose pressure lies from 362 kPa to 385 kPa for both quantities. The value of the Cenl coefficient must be 1.4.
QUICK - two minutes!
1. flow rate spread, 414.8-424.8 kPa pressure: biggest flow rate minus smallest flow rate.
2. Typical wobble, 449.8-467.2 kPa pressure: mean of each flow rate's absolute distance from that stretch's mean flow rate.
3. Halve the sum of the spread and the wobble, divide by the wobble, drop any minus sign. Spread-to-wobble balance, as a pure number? 0.7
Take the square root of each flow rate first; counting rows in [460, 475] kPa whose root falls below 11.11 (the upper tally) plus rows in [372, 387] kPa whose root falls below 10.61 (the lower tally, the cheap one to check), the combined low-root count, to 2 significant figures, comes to 10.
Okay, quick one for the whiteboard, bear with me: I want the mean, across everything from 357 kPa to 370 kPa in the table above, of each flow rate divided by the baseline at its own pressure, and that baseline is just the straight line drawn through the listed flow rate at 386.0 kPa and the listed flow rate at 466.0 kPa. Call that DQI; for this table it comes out 1.42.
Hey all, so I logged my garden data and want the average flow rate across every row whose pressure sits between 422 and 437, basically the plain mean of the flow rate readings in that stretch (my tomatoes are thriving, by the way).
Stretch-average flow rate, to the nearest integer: 122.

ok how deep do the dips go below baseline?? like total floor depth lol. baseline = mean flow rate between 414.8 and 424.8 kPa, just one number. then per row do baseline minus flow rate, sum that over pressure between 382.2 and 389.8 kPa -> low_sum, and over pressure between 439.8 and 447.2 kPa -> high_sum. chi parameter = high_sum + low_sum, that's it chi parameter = 18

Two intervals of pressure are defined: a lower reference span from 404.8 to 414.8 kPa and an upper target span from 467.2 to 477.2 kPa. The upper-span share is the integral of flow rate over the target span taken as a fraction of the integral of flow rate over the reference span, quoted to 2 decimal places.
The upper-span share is 0.90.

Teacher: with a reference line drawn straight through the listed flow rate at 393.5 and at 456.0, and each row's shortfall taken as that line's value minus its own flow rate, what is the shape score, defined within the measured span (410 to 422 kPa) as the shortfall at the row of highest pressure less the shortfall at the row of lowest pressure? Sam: 11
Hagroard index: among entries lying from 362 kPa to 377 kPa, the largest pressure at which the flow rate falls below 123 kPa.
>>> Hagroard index 376.0 kPa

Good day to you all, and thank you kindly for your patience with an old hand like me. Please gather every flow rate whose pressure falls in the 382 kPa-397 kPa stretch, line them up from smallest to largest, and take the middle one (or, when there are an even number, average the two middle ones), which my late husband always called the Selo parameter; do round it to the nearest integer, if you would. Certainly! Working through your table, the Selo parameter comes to 74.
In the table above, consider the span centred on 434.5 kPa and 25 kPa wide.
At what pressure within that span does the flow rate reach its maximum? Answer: 446.0 kPa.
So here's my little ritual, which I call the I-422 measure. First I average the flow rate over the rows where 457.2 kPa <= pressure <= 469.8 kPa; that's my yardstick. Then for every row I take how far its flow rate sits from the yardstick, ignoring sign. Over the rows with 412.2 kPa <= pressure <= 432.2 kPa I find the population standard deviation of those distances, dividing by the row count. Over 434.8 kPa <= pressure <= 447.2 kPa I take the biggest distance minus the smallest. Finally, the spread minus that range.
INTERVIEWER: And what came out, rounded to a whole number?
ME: -11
